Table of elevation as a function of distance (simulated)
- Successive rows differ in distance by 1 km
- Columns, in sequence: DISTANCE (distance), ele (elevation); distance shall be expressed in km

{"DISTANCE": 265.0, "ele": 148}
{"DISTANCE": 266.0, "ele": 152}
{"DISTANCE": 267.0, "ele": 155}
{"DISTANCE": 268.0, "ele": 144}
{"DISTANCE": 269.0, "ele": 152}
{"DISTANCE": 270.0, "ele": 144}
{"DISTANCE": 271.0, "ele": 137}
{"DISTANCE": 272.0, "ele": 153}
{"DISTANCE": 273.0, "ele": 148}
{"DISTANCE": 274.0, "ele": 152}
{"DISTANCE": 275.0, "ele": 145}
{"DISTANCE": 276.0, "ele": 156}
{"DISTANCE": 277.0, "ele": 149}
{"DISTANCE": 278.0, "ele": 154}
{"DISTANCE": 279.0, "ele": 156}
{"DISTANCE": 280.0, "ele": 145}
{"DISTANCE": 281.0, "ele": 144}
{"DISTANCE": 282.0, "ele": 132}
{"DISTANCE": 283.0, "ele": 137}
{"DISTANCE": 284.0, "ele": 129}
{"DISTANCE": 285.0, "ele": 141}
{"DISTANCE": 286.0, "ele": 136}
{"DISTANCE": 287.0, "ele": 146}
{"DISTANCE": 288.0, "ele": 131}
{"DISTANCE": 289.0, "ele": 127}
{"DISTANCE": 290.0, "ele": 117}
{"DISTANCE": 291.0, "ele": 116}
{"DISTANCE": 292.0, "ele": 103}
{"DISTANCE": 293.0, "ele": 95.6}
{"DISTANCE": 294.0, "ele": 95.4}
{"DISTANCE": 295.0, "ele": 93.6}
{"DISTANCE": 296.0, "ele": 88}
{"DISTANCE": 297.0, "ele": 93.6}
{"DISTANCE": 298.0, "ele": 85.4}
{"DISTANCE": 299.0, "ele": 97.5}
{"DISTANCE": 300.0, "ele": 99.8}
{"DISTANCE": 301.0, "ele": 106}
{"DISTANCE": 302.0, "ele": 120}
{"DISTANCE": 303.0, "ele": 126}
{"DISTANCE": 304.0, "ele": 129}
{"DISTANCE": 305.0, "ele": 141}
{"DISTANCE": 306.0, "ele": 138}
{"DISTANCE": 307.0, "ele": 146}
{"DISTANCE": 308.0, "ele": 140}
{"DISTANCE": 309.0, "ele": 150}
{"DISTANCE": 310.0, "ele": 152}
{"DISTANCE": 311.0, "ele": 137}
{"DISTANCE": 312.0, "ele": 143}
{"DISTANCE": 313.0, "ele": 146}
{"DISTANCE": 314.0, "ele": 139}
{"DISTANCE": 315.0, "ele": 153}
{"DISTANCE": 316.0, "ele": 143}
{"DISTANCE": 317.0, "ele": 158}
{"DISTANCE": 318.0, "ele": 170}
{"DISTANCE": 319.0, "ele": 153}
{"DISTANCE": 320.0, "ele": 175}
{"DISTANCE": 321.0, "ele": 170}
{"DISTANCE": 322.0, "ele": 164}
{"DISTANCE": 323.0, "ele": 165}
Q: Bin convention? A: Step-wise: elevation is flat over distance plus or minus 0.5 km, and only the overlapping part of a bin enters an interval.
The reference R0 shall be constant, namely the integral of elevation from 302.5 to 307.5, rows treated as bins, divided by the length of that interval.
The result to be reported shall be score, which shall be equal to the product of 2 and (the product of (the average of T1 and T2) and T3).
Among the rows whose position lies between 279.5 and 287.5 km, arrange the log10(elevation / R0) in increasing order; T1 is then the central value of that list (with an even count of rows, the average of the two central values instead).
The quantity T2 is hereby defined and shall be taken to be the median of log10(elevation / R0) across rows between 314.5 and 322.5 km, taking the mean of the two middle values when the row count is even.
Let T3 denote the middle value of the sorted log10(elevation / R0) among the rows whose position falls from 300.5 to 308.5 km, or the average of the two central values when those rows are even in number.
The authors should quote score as -0.0007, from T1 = 0.01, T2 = 0.073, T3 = -0.008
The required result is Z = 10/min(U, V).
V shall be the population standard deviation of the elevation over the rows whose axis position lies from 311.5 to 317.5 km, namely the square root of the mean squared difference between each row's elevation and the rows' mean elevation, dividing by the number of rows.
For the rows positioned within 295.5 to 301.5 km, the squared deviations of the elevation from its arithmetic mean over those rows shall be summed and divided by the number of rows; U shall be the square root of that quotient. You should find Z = 1.54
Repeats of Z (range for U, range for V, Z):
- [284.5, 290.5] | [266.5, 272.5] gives 1.58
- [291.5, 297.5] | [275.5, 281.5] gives 2.26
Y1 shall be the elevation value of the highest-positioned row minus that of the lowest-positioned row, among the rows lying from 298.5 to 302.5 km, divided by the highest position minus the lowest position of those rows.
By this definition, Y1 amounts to 7.5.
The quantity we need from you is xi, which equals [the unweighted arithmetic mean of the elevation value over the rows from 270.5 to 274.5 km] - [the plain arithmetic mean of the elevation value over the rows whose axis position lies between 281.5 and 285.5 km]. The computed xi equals 13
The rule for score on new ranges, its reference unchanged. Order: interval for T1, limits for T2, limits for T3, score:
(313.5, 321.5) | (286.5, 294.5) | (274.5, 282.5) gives -0.0003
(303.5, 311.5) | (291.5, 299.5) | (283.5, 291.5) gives 0.0028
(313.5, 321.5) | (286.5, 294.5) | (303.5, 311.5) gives -0.0001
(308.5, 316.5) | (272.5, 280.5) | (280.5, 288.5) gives 0.0001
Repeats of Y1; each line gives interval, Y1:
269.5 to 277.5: 0.7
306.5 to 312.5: -0.6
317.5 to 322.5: -1.5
